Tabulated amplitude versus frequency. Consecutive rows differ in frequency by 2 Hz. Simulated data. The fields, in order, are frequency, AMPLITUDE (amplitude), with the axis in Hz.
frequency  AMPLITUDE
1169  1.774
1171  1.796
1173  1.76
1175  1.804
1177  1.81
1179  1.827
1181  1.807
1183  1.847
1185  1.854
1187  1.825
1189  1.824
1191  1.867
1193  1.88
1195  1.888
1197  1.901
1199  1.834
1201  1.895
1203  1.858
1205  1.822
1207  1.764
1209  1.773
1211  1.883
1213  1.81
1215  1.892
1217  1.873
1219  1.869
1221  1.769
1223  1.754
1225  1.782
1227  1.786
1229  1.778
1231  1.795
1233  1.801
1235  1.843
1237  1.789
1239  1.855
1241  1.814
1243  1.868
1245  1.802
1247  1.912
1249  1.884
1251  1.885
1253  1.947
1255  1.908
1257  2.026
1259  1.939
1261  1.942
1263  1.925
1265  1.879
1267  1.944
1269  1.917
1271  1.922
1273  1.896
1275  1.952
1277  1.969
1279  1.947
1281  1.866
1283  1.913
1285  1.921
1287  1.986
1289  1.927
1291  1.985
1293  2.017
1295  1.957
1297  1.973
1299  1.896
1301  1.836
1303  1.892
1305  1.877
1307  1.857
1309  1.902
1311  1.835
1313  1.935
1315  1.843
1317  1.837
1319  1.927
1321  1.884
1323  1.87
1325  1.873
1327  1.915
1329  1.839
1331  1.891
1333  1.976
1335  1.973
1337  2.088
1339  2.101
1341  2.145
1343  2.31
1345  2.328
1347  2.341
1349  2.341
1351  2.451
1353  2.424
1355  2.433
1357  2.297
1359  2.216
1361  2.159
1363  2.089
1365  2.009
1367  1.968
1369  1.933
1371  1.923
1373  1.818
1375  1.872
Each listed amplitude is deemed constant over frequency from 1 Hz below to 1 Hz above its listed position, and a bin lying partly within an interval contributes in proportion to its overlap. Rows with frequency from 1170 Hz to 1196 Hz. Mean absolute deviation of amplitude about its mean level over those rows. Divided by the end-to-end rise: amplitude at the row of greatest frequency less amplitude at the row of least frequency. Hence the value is 0.31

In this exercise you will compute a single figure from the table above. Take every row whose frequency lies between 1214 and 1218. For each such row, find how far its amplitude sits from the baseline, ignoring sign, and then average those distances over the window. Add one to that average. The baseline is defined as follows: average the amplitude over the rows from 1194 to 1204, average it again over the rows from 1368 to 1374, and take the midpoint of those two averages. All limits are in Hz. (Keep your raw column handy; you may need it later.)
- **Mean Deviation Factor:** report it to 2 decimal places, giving 1.01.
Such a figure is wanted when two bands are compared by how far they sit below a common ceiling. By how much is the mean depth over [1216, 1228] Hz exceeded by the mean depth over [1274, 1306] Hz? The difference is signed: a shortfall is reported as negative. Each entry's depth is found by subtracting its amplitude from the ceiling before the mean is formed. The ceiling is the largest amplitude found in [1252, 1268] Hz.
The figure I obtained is -0.13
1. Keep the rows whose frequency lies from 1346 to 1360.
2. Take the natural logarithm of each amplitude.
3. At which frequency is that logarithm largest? 1351 Hz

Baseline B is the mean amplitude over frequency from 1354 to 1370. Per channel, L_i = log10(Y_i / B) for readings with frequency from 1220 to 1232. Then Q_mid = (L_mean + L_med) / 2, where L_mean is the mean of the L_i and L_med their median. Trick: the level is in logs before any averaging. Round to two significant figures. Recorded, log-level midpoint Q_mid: -0.080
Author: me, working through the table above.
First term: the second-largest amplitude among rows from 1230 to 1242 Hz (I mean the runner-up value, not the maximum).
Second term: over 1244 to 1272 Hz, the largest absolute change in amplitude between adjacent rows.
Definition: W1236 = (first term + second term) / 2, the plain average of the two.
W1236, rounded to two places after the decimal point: 0.98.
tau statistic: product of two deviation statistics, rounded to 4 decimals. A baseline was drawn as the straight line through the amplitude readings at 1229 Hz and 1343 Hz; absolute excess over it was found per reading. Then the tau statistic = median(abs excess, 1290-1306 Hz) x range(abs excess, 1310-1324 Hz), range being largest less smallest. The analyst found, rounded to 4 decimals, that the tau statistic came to 0.0197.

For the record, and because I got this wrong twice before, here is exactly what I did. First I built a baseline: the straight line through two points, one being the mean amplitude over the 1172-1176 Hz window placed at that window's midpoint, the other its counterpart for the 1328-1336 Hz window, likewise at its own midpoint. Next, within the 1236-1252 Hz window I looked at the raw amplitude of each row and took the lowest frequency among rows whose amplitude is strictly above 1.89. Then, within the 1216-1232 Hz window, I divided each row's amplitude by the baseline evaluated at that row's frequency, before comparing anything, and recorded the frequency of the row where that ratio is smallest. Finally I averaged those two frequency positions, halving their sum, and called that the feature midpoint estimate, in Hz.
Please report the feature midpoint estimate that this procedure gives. 1235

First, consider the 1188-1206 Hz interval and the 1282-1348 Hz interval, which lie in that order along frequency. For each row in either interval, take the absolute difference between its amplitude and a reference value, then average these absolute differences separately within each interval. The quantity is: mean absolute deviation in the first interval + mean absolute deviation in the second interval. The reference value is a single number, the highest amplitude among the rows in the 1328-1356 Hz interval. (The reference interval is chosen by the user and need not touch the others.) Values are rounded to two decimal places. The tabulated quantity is 1.07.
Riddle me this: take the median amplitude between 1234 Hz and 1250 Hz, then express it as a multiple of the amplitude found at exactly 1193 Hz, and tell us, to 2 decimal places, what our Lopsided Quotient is 0.98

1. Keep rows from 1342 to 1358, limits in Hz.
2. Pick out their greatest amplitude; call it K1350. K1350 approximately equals 2.451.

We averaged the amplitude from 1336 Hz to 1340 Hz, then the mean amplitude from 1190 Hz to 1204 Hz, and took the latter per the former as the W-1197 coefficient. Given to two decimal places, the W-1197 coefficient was 0.90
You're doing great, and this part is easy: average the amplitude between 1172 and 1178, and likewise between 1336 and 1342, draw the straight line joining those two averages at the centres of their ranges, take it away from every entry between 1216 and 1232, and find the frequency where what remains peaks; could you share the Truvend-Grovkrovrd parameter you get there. 1217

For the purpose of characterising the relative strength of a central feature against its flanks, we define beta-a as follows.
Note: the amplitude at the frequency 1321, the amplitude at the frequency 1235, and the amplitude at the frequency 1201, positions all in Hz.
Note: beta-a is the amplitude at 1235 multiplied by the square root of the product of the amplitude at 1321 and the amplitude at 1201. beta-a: 3.48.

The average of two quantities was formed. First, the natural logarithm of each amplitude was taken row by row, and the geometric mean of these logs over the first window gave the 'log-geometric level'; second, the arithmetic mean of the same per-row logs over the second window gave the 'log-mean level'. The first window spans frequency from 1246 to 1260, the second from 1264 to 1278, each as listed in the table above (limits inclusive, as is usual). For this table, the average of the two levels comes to 0.66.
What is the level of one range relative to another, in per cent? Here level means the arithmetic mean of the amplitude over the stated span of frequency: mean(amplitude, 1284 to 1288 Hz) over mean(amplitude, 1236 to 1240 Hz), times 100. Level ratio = 107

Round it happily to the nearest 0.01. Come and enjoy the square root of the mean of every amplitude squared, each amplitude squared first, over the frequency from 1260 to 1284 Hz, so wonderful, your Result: 1.92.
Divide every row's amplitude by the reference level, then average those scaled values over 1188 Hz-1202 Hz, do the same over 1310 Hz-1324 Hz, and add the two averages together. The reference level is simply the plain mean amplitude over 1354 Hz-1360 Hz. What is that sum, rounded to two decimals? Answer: 1.62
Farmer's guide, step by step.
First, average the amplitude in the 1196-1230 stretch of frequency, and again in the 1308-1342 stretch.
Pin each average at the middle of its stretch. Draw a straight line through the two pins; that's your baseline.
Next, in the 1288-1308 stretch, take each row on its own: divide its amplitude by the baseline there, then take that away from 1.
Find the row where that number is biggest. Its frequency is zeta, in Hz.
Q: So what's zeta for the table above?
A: 1301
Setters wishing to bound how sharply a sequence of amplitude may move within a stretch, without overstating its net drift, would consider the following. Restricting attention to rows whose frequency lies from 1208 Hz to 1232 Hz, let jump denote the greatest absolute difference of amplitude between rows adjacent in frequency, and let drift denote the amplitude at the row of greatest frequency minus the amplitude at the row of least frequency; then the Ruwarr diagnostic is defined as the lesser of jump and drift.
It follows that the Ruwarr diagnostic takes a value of 0.022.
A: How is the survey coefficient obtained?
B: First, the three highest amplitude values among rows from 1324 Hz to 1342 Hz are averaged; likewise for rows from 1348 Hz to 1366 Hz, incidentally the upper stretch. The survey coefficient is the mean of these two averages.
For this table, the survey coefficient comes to 2.27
